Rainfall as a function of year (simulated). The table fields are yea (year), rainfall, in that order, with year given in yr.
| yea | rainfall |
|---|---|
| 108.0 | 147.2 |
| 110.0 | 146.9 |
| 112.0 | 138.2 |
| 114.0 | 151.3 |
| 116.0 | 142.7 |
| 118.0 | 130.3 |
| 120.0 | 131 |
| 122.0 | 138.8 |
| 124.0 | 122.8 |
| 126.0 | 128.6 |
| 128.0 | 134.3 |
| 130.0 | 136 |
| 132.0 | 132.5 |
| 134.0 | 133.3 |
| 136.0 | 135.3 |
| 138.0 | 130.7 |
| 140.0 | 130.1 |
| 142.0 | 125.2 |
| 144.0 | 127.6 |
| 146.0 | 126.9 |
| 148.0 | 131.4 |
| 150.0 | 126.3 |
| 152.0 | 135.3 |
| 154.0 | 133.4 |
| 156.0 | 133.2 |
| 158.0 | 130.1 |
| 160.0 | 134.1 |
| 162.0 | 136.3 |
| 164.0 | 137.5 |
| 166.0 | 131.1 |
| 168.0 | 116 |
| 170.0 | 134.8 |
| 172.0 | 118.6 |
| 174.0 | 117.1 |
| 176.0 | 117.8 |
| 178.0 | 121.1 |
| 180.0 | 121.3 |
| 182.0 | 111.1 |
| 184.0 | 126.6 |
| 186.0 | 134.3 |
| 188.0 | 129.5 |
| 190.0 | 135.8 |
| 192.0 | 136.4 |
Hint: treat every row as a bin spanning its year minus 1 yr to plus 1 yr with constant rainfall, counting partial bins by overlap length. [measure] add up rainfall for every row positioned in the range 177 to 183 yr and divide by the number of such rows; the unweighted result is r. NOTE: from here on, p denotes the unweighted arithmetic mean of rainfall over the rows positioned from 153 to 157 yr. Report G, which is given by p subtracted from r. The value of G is -15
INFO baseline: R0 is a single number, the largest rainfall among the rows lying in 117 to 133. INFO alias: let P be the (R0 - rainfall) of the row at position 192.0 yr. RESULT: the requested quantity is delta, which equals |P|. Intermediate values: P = 2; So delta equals 2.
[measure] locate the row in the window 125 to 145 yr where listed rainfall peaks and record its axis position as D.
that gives 130.0 yr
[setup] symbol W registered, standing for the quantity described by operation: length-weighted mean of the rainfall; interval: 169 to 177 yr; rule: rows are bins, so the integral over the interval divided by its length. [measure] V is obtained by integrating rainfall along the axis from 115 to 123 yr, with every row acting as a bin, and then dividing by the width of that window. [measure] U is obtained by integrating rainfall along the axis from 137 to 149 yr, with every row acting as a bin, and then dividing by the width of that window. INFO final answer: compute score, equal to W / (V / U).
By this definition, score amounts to 116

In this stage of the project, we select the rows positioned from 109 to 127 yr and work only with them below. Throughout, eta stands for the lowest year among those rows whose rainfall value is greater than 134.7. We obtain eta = 110.0 yr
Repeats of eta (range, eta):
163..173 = 164.0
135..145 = 136.0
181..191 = 190.0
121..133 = 122.0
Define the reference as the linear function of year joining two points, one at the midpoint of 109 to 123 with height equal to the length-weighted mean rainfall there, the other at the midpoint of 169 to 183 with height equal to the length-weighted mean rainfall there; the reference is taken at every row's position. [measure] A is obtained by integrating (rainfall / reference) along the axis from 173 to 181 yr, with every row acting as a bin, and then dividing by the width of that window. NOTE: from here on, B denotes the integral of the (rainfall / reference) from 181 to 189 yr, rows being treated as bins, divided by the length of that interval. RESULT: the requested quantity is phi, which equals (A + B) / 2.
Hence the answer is 1.03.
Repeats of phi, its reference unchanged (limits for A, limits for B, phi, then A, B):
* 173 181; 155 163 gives 1.03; 1.00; 1.06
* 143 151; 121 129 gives 0.97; 0.99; 0.96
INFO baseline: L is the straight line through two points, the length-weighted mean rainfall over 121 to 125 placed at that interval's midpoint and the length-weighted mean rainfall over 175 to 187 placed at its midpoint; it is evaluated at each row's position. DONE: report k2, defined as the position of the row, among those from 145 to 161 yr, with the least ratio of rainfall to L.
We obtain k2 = 146.0 yr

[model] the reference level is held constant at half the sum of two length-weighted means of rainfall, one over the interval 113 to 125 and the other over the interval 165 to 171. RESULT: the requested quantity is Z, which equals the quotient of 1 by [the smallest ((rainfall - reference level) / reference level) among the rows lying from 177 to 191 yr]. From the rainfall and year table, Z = -6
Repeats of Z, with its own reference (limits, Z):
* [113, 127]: -15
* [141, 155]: -20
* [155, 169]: -8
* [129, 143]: -20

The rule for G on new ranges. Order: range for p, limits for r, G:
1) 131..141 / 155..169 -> -1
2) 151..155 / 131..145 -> -4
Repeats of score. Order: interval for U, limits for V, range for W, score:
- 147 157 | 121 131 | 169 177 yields 122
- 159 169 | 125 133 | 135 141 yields 130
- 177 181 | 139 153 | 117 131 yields 124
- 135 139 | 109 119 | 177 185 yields 113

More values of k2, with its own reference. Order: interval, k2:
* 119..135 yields 124.0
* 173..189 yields 182.0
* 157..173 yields 168.0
